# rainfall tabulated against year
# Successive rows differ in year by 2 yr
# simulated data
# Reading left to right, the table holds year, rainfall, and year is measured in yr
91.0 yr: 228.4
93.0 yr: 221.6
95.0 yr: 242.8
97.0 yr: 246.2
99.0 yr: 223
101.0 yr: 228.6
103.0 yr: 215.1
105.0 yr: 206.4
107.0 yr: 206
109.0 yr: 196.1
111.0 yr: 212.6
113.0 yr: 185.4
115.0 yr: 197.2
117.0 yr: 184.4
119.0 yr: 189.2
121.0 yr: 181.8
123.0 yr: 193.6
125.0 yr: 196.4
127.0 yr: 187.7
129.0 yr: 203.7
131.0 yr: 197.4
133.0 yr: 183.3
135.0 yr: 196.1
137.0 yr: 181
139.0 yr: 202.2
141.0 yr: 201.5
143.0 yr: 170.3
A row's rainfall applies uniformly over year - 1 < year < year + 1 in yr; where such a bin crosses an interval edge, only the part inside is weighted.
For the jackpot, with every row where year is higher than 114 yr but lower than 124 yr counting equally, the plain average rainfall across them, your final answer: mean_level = 189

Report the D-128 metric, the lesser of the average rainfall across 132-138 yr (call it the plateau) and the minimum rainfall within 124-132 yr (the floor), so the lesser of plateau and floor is 186.8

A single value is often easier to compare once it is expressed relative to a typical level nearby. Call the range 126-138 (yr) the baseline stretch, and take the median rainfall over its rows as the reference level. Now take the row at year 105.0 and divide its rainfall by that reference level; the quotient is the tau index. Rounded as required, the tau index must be 1.08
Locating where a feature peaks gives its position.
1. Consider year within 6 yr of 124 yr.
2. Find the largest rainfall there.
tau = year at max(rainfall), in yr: 129.0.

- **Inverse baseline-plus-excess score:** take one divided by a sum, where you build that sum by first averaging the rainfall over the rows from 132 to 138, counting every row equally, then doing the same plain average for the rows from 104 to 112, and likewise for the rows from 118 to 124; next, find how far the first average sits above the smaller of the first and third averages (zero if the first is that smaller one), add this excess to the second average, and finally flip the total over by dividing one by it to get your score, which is 0.0049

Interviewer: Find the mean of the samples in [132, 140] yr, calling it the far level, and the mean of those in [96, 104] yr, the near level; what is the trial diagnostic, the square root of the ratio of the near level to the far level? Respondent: 1.09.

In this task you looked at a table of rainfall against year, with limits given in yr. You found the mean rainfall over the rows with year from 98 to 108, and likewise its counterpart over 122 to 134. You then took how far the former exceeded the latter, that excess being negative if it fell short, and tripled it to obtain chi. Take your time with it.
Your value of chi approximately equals 66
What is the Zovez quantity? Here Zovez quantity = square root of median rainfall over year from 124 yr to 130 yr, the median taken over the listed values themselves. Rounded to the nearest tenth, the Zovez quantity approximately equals 14.0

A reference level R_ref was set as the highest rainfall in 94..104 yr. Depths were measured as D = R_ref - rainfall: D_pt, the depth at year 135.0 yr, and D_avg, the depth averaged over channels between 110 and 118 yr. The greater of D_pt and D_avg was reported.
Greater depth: 51.3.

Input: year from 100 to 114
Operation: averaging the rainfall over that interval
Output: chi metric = 207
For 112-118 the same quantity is 189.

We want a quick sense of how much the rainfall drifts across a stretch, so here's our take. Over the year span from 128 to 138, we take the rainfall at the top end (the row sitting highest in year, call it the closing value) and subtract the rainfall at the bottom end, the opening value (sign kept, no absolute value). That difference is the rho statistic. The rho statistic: -23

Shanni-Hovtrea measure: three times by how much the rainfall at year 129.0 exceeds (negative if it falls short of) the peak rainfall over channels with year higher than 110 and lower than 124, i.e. -27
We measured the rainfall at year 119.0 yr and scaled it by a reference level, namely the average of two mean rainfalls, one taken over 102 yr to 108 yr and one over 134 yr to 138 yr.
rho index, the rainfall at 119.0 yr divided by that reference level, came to 0.95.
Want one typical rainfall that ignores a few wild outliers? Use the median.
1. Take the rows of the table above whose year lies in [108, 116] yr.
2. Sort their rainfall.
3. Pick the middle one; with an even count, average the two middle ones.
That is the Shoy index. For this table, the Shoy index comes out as 197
